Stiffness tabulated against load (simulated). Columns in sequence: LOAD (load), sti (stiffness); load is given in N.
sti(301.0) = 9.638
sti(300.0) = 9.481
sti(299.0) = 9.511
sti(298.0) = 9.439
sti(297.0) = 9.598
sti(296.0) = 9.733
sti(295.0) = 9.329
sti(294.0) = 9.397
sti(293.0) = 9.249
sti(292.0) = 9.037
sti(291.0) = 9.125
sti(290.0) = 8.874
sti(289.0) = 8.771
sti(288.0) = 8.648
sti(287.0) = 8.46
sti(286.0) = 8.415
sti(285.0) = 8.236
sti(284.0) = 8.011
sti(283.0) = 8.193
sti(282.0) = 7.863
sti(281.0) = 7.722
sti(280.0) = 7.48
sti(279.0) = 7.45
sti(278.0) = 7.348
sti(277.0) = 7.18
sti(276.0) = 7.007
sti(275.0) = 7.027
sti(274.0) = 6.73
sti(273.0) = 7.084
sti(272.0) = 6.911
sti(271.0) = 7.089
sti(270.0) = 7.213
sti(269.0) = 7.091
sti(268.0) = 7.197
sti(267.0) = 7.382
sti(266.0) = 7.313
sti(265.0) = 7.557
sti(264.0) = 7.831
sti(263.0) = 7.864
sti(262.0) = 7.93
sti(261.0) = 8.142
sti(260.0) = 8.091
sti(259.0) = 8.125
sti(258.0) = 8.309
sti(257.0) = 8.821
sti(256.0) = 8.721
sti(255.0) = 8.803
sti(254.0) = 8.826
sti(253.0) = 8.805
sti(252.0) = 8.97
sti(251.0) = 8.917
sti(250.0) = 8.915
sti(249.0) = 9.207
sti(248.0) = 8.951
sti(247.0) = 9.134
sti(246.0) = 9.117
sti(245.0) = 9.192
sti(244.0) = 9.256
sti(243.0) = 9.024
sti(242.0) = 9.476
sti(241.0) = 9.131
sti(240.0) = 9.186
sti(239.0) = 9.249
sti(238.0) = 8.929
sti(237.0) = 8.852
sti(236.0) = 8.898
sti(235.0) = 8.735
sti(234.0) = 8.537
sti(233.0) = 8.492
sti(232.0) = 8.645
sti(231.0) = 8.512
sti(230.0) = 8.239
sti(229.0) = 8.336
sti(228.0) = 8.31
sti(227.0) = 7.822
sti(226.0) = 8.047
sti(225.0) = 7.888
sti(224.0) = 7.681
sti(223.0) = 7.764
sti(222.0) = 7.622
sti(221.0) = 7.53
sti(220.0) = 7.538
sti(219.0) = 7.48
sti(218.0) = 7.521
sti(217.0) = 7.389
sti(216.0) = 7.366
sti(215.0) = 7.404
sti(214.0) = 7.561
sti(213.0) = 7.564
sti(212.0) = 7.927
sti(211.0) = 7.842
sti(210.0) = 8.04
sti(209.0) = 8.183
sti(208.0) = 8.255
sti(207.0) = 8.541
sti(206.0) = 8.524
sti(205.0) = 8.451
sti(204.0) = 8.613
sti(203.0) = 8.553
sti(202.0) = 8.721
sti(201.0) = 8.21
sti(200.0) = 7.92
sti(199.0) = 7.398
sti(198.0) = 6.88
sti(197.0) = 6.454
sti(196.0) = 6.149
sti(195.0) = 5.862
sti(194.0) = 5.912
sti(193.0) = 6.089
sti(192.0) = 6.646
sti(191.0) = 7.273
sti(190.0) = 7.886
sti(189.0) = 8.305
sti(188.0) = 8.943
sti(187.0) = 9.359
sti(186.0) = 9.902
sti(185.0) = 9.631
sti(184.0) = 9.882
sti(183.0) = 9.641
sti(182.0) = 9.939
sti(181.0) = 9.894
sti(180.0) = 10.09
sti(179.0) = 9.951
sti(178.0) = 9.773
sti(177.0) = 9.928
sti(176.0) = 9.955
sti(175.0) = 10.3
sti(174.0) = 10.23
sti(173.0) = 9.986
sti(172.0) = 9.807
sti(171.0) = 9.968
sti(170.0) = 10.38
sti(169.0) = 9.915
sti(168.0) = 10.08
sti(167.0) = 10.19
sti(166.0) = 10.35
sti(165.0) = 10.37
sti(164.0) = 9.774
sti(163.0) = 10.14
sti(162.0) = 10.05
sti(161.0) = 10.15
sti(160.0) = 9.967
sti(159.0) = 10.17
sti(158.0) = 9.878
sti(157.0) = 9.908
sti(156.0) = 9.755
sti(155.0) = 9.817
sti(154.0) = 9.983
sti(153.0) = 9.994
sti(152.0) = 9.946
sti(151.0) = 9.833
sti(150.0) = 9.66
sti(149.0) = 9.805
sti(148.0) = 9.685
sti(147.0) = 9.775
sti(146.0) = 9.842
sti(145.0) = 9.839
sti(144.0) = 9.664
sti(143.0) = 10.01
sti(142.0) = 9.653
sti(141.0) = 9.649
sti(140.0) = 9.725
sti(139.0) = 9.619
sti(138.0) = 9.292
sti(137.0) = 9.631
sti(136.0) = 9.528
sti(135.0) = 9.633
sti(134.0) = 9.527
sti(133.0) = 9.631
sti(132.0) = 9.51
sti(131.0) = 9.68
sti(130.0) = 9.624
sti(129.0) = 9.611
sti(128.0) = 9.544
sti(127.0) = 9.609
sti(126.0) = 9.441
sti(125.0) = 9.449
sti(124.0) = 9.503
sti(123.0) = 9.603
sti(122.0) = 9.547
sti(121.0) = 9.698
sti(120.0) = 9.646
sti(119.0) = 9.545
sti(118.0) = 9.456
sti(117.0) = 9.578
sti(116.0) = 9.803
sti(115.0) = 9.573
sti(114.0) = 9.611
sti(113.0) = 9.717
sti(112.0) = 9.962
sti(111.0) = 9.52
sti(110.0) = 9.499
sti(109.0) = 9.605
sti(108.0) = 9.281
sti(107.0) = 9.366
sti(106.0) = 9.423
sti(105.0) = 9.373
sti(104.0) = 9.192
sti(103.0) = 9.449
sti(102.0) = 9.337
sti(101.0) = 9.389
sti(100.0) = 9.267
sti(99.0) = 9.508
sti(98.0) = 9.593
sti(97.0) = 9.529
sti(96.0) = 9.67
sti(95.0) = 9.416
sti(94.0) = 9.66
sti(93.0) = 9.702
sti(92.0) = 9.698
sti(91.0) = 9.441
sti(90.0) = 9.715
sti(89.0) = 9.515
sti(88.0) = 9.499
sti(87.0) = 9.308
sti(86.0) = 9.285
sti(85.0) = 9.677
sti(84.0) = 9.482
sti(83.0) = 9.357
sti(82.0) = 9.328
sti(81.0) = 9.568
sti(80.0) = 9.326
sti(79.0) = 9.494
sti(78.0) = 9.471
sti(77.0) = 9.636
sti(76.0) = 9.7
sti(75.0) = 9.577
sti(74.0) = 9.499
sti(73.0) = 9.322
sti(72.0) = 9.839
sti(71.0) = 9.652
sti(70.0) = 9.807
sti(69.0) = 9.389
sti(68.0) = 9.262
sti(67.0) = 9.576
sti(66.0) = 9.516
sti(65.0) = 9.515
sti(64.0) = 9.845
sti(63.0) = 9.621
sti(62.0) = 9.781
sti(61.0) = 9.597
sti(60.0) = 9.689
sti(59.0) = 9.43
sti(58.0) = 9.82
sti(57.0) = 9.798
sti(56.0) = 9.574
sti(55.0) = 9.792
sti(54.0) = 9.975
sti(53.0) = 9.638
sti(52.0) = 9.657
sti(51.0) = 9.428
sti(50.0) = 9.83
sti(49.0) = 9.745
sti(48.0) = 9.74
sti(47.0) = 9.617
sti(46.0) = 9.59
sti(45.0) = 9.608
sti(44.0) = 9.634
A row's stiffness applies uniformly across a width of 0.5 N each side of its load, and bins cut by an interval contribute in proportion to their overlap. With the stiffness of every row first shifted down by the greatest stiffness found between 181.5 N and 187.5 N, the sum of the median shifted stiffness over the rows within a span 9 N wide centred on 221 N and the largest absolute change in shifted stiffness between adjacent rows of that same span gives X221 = -2.2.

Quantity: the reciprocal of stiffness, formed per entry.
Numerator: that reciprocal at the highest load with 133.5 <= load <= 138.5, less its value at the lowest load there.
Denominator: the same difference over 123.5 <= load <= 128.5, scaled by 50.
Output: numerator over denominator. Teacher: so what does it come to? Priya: -0.12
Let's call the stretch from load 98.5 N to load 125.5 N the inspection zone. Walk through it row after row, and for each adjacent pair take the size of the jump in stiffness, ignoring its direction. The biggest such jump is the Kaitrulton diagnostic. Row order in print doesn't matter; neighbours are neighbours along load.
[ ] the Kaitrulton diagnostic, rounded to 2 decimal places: 0.44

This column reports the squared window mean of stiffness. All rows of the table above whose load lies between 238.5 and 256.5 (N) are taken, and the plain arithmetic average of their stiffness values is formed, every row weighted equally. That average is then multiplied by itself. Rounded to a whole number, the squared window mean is 82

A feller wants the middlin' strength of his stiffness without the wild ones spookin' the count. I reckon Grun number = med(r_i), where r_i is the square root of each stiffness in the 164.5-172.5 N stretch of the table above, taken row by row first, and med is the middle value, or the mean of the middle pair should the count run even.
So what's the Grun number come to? 3.18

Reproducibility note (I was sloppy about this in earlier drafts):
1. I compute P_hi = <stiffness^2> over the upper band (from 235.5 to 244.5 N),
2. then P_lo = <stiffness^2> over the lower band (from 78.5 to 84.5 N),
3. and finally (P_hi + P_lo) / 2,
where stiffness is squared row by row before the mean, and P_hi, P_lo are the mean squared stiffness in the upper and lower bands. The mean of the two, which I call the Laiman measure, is 86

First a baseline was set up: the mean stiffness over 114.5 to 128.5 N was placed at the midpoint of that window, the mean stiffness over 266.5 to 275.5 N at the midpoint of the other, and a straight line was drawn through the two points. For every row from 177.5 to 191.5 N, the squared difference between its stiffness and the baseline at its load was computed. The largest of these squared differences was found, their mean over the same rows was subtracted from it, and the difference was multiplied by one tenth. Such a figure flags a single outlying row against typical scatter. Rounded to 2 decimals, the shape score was 0.10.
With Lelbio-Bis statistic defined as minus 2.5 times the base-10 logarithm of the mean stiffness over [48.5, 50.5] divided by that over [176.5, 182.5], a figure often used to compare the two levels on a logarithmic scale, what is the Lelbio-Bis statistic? 0.02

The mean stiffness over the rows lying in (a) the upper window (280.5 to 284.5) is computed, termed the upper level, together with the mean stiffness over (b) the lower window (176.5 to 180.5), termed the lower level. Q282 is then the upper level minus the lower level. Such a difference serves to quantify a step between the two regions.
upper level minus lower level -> -2.0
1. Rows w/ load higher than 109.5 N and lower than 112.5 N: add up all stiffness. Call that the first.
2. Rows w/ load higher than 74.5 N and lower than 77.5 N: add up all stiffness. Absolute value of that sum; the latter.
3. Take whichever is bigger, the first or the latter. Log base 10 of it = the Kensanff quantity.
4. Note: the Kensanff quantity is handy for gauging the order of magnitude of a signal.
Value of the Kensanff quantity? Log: 1.46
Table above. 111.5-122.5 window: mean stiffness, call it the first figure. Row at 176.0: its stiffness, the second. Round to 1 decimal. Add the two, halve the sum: 9.8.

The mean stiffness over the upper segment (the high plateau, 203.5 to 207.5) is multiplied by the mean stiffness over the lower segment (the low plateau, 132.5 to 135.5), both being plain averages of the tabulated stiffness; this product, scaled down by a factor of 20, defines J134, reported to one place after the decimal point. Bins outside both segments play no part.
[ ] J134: 4.1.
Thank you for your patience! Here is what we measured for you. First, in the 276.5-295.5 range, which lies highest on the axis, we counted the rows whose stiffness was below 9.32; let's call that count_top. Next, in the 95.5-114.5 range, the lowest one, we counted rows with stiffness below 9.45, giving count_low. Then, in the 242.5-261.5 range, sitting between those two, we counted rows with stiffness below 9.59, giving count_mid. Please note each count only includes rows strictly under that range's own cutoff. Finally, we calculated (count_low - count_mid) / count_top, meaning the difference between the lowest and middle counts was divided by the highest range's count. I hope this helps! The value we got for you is -0.6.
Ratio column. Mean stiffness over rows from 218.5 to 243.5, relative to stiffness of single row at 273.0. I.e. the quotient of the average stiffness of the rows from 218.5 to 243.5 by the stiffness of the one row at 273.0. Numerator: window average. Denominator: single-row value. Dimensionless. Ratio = 1.19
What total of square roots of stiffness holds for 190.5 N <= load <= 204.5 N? 37.5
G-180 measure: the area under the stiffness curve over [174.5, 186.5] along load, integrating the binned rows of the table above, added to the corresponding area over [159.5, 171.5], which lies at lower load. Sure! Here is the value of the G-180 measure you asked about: 240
